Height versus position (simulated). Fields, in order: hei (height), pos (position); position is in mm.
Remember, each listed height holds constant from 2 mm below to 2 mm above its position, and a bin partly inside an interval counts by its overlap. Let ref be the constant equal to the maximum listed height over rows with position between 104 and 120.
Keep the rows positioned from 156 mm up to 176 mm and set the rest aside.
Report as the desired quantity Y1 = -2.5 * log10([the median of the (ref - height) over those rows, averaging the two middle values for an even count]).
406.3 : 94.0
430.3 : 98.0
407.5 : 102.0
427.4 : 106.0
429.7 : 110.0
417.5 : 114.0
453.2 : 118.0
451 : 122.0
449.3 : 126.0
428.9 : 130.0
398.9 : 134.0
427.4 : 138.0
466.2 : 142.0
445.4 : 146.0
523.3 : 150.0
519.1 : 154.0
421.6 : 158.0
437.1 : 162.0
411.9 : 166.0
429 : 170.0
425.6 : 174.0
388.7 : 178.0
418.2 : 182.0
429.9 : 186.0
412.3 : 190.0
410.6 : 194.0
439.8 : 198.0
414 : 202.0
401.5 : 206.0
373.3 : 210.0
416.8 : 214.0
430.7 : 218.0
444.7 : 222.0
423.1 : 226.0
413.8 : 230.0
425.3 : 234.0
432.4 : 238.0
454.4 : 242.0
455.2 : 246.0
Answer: -3.6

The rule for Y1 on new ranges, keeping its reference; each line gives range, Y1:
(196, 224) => -3.9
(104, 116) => -3.5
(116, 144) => -1.5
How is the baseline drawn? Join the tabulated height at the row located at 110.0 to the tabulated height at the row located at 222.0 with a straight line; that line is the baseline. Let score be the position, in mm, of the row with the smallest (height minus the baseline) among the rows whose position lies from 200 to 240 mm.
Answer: 210.0 mm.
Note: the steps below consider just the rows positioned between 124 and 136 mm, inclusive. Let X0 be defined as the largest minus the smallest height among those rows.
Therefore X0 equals 50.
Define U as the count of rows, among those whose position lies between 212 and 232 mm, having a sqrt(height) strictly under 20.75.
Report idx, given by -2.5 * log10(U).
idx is -1.19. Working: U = 3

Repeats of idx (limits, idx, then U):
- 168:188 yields -1.75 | 5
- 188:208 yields -1.51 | 4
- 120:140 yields -1.19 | 3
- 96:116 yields -1.75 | 5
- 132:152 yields -0.75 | 2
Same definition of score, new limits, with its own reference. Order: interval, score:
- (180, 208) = 206.0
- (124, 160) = 134.0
